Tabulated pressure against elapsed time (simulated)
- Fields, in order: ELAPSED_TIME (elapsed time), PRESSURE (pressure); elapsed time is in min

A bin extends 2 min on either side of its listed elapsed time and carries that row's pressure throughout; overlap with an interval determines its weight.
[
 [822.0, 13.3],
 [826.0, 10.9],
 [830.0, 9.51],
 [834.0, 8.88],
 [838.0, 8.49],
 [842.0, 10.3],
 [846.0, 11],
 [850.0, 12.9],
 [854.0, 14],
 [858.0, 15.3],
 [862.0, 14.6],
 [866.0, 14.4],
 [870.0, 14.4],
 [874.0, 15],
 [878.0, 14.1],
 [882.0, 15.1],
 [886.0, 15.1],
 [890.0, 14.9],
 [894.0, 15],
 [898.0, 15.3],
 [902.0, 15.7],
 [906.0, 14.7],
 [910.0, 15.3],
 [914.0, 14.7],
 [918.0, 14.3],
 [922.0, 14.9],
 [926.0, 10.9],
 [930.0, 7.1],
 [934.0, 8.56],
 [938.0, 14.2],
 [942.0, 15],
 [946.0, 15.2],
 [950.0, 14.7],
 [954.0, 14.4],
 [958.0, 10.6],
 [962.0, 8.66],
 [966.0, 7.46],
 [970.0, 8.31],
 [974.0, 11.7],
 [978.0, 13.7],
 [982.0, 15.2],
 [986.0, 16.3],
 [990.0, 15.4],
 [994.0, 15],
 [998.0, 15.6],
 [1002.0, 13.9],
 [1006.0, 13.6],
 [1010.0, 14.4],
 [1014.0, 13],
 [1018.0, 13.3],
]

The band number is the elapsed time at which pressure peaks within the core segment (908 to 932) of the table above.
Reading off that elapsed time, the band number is 910.0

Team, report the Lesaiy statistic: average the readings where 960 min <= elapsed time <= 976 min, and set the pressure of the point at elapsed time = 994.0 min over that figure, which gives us 1.66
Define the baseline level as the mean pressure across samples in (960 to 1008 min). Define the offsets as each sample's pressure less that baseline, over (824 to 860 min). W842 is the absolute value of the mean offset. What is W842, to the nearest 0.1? 1.6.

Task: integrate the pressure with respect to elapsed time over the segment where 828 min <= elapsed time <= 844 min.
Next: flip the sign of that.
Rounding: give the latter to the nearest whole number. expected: -149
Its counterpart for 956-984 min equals -303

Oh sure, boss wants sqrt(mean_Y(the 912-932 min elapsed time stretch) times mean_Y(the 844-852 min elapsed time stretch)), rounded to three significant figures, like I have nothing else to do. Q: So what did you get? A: 12.2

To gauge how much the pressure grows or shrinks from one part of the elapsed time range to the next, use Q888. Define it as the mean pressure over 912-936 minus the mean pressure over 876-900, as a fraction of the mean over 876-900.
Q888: -0.21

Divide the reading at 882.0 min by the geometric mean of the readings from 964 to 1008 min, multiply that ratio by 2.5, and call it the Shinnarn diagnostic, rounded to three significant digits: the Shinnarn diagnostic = 2.92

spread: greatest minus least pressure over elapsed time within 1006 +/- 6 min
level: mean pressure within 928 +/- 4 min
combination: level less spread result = 8.2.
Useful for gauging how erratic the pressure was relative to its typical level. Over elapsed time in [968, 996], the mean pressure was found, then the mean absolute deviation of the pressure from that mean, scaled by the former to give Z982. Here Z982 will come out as 0.15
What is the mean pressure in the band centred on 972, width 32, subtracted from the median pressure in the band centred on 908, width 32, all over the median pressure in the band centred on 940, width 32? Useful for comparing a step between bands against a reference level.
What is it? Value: 0.24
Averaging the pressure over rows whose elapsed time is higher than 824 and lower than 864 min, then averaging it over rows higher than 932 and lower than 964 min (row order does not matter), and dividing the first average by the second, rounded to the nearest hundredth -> 0.91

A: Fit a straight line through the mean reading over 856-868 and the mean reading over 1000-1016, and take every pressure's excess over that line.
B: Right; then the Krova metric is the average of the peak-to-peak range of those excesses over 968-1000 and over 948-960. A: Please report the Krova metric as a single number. 6.1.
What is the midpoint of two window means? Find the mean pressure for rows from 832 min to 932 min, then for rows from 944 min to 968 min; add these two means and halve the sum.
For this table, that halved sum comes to 12.6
